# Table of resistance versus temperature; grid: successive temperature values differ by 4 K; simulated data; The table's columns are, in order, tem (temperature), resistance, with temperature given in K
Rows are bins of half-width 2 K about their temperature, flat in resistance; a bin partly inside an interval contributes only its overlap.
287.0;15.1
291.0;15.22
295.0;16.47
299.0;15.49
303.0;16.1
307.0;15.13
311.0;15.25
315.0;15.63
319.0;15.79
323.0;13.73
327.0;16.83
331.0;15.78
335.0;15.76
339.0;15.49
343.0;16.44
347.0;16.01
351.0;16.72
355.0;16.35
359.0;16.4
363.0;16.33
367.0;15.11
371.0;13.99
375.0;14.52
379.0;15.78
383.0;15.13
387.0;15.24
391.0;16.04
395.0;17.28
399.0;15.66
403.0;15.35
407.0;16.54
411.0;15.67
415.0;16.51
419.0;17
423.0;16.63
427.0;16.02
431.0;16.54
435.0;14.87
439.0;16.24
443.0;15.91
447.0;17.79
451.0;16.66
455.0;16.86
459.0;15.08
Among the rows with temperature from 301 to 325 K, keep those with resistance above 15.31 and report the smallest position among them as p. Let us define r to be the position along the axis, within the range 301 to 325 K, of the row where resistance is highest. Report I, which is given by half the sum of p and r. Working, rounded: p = 303.0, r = 303.0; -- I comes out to 303 K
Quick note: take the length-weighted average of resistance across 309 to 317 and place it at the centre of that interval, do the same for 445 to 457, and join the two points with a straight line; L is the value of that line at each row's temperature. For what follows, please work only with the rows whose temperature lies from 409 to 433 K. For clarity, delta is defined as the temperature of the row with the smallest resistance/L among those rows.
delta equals 411.0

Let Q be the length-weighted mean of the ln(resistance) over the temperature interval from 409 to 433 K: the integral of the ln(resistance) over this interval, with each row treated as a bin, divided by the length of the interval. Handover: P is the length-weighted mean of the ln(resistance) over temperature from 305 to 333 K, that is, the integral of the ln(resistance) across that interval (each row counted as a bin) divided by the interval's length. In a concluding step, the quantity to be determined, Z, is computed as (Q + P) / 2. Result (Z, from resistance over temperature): 2.77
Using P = 2.74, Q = 2.80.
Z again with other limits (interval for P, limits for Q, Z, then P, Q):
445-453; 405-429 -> 2.82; 2.85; 2.80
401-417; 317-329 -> 2.75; 2.77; 2.73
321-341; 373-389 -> 2.73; 2.74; 2.72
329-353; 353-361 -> 2.79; 2.77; 2.80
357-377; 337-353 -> 2.75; 2.72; 2.78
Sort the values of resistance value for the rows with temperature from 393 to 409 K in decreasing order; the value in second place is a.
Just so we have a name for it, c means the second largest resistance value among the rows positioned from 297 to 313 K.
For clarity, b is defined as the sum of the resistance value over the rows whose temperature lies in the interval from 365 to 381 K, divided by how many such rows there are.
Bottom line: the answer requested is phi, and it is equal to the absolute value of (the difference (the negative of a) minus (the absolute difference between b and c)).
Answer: 17.2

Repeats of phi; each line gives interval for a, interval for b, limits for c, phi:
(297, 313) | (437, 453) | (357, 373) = 15.8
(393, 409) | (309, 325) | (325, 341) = 17.2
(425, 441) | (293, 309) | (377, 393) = 16.3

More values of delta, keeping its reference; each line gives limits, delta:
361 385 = 371.0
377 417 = 403.0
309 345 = 323.0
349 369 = 367.0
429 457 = 435.0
